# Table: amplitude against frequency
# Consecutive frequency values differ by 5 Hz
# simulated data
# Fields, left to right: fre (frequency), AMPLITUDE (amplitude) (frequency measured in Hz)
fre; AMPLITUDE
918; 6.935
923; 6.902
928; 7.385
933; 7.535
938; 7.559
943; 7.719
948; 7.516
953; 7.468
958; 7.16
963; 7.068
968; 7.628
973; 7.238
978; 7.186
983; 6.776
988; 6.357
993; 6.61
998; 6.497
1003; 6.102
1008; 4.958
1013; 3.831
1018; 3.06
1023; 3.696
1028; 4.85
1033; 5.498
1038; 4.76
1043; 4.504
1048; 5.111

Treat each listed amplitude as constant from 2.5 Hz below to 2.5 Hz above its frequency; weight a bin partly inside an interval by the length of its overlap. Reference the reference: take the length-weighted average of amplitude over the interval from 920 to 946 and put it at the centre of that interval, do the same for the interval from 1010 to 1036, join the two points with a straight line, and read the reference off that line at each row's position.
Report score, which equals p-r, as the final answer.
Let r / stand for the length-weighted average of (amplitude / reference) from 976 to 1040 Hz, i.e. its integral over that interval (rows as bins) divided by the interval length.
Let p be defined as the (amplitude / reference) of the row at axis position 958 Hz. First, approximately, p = 1.10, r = 1.13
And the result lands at -0.03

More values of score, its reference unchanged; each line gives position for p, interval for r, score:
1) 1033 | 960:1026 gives 0.32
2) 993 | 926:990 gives 0.13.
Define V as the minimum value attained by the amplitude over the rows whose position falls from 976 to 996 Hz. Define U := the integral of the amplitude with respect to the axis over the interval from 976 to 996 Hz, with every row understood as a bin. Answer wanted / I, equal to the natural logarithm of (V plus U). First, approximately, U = 134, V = 6.357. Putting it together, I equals 4.95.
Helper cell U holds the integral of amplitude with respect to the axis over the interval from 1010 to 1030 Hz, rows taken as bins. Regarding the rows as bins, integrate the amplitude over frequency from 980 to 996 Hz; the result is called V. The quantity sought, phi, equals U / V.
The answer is 0.7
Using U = 77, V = 106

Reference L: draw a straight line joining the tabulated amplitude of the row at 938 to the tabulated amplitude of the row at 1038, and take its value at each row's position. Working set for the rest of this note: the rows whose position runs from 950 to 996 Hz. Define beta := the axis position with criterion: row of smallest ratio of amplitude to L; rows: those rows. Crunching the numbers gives 958 Hz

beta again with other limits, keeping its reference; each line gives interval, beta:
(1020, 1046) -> 1023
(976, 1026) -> 1018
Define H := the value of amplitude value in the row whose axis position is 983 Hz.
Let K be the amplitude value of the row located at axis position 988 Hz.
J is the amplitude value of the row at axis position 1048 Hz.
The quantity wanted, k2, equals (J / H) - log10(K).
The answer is -0.05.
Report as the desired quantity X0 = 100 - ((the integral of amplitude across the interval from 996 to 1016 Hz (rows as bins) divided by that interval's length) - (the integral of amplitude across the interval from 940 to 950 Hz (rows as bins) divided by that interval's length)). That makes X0 102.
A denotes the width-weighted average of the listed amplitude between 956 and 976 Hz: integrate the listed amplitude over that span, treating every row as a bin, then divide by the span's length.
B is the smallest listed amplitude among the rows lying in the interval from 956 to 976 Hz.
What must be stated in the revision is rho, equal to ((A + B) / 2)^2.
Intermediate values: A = 7.3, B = 7.068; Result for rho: 51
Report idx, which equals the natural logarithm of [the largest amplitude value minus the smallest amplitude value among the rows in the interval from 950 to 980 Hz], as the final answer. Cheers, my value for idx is -0.6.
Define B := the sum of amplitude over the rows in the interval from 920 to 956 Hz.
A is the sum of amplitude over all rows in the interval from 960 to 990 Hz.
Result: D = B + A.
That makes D 94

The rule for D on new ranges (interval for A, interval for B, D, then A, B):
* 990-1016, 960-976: 50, 28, 22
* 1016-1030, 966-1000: 60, 12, 48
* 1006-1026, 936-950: 38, 16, 23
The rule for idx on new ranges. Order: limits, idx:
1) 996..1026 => 1.2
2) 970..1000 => -0.1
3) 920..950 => -0.2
